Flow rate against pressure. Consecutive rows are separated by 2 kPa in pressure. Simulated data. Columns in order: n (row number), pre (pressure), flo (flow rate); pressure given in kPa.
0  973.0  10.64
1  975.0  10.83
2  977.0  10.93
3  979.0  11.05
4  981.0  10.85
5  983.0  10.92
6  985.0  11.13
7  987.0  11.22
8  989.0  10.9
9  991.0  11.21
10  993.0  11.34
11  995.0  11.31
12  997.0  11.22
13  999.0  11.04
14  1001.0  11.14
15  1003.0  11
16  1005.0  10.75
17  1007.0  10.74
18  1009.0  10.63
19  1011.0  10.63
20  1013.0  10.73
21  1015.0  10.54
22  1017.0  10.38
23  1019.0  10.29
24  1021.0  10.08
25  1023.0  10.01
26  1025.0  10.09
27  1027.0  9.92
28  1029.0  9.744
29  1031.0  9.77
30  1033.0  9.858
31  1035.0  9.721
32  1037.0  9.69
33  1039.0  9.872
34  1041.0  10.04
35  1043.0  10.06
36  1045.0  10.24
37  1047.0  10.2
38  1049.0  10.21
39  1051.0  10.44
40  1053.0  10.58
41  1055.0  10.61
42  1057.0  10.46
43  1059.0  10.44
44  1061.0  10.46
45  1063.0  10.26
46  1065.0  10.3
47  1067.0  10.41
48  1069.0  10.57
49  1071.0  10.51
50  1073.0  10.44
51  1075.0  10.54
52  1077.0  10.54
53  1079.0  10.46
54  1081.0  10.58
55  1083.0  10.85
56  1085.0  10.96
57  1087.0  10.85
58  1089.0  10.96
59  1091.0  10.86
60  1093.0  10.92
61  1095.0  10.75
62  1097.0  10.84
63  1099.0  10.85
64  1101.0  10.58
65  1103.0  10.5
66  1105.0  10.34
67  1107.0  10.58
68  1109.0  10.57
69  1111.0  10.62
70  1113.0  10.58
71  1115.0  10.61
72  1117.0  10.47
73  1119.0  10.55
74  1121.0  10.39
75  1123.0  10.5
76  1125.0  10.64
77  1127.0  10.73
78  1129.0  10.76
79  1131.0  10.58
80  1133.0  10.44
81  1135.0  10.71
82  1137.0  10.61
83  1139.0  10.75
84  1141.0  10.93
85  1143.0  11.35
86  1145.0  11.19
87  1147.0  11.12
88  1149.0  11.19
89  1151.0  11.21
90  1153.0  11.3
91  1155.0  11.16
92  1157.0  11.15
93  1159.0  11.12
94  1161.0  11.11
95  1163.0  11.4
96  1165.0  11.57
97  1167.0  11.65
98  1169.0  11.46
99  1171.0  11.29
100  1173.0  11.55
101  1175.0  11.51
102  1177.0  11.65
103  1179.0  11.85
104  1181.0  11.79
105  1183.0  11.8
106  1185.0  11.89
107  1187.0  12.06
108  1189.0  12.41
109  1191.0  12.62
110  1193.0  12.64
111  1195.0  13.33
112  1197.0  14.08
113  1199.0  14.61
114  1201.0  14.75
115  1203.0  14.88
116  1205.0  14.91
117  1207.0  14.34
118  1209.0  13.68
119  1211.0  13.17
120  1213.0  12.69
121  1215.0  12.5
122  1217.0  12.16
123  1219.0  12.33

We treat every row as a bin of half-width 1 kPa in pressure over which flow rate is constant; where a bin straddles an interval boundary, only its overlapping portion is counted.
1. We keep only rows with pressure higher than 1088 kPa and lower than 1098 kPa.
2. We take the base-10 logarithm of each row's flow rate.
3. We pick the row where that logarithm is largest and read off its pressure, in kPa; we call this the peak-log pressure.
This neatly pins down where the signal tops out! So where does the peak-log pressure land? 1089.0 kPa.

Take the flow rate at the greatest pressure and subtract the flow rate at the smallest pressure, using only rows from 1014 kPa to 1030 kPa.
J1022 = -0.80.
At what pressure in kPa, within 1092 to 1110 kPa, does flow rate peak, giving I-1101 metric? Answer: 1093.0 kPa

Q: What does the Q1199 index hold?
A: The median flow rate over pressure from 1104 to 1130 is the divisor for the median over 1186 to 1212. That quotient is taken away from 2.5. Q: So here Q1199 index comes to 1.21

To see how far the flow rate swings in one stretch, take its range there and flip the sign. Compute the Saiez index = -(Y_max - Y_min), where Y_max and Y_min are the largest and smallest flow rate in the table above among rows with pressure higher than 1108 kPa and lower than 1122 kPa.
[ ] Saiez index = -0.23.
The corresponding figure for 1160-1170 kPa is -0.54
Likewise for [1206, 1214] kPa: -1.65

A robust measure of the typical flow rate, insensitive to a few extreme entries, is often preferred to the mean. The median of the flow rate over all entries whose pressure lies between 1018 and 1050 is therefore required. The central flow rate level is 10.0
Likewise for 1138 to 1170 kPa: 11.2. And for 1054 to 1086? 10.5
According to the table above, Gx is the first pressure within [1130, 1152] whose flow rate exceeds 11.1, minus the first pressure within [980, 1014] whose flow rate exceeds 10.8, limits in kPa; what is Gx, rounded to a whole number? 162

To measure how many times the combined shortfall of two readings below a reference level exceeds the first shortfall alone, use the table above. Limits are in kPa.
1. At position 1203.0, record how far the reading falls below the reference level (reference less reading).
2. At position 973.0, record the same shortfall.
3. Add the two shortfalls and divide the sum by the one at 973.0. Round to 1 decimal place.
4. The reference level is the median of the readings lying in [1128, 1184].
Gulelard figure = -5.6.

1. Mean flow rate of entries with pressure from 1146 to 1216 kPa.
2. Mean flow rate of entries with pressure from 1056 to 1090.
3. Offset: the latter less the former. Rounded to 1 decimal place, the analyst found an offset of -1.8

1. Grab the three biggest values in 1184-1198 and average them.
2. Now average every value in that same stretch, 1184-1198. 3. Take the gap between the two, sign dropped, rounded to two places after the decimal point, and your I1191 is 0.63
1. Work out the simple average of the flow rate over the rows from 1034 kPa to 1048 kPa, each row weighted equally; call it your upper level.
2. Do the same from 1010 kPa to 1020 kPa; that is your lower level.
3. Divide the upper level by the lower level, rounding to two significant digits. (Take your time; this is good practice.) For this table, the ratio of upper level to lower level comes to 0.95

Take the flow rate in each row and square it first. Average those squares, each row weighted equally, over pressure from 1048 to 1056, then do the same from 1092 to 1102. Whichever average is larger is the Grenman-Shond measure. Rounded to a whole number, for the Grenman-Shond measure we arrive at 116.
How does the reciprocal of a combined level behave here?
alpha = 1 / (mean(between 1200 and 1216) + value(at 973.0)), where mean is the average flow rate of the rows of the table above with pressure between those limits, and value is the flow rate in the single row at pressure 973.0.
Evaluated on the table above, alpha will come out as 0.041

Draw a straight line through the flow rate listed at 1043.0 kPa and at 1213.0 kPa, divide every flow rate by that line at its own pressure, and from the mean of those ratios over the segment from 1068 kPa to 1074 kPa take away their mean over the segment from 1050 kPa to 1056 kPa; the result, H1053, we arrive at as -0.031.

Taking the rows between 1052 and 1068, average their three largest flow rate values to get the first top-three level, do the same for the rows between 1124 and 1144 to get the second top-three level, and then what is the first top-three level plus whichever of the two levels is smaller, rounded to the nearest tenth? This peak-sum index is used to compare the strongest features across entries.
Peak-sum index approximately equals 21.1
